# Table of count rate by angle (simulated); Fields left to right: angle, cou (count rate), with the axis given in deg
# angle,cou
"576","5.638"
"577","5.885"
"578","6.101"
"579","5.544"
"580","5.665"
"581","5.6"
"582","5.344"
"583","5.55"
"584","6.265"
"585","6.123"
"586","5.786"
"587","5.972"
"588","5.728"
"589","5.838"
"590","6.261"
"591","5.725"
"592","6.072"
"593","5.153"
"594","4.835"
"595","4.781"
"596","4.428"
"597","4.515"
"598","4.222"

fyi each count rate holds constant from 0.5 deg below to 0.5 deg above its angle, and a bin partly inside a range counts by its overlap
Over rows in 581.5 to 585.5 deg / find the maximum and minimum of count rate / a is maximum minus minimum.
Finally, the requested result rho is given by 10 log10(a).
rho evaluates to -0.4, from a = 0.9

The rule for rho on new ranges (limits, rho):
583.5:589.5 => -2.7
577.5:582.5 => -1.2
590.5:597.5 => 2.2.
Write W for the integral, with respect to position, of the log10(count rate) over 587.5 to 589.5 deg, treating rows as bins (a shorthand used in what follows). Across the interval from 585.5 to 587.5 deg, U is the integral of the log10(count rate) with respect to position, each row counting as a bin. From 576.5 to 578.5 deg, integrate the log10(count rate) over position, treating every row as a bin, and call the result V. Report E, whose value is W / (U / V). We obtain 1.54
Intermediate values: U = 1.54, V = 1.56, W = 1.52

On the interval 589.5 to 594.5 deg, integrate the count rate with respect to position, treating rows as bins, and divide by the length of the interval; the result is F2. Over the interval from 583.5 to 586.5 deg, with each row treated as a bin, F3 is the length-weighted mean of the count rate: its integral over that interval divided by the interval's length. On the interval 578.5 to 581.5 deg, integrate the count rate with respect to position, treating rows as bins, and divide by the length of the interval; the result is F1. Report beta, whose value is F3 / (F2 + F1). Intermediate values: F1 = 5.60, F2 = 5.61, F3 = 6.06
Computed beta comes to 0.54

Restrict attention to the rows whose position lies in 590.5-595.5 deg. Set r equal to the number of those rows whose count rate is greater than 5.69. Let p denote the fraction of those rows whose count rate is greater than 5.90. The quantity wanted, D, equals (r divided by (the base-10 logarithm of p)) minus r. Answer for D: -5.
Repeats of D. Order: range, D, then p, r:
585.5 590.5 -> -18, 0.40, 5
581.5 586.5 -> -11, 0.40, 3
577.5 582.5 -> -2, 0.20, 1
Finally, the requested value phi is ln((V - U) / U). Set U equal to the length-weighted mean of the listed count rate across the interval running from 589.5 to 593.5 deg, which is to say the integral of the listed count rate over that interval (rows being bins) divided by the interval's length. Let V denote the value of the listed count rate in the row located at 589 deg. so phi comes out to -5.1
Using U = 5.80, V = 5.838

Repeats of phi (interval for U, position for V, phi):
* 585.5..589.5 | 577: -4.7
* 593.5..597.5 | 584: -1.0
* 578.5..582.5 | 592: -2.3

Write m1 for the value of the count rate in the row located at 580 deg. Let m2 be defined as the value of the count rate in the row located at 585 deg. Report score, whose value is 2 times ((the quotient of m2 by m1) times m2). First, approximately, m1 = 5.665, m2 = 6.123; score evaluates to 13.2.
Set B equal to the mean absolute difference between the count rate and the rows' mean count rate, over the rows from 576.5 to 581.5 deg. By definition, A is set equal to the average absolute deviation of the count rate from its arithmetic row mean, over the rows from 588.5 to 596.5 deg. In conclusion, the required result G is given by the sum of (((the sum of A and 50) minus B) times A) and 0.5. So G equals 30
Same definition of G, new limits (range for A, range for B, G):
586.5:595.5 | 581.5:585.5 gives 23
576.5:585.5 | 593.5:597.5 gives 14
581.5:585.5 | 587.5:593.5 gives 19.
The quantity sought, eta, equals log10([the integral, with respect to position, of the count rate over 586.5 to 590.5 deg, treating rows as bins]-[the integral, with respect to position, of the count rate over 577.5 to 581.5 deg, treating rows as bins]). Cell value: -0.05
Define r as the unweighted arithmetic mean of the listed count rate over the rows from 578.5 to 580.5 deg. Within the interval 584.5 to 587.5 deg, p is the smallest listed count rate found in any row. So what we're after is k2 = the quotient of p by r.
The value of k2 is 1.03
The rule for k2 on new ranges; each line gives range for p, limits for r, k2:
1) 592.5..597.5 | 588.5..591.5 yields 0.75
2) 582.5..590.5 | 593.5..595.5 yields 1.15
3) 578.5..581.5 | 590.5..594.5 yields 1.02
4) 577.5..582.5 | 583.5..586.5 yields 0.88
